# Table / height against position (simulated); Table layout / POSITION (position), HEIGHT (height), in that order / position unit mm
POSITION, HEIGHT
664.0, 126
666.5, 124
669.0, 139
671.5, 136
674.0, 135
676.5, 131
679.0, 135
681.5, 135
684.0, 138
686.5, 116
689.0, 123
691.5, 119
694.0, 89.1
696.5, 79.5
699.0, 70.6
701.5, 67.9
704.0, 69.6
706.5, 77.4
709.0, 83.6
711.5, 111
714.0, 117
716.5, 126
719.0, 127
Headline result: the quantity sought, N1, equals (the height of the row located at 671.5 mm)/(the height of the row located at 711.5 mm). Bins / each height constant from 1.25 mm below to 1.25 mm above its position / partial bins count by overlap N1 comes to 1.23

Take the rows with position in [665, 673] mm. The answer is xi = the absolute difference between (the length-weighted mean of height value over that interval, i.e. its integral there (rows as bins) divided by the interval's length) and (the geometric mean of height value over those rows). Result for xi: 0.00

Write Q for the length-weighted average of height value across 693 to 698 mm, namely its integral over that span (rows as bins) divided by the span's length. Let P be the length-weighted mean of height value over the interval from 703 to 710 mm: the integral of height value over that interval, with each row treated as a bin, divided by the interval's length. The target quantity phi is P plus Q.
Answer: 160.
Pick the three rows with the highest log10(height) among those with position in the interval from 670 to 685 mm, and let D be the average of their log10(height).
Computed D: 2.13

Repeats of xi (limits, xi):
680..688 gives 0.34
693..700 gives 0.35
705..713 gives 1.28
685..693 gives 0.33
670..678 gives 0.21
